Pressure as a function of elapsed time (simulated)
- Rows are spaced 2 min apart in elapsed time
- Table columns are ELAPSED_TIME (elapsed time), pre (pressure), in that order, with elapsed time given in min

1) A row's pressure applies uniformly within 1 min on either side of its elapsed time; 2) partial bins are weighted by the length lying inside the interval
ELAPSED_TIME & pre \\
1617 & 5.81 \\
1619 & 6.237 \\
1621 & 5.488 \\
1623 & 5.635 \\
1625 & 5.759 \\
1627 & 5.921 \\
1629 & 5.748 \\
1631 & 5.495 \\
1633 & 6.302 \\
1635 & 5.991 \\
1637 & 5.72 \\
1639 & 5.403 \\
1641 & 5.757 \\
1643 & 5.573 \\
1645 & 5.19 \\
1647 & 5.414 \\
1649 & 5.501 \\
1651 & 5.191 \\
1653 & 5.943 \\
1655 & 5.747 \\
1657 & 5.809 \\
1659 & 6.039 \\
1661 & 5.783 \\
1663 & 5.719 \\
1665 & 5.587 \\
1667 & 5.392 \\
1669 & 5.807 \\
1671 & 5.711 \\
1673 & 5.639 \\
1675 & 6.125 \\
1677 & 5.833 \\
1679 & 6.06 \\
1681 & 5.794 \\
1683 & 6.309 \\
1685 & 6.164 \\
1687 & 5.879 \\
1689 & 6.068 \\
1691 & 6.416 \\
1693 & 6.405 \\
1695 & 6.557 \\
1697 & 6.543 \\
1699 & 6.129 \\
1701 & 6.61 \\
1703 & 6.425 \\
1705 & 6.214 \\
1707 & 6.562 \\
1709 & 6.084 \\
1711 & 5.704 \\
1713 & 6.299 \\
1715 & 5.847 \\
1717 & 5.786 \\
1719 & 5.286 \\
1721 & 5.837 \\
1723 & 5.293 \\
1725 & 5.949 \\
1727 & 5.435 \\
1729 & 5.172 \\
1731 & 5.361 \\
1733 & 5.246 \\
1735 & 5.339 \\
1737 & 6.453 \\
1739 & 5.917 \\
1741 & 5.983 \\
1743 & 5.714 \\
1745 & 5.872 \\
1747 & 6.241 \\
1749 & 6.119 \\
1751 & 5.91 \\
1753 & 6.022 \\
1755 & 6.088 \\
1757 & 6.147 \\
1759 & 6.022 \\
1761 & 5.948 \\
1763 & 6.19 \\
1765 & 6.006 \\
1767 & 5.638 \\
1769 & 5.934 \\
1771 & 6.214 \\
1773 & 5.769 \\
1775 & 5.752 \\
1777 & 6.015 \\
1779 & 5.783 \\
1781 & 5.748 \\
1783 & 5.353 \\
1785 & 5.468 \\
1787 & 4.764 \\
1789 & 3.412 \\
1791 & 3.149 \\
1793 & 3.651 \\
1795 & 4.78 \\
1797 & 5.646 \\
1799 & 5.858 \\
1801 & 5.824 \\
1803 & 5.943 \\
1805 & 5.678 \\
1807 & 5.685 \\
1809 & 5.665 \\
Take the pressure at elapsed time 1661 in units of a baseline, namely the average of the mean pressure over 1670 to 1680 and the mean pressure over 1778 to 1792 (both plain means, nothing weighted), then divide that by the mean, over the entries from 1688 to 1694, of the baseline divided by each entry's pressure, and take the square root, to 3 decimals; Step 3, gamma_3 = 1.129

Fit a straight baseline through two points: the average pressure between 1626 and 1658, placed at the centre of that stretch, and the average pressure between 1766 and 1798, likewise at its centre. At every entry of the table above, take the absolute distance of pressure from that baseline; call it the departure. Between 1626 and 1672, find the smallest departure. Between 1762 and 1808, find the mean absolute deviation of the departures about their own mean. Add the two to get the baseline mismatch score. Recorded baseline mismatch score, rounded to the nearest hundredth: 0.32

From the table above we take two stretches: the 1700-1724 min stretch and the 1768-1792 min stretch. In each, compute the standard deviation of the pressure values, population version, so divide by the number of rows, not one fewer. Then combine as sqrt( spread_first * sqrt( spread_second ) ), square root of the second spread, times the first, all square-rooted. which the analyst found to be 0.65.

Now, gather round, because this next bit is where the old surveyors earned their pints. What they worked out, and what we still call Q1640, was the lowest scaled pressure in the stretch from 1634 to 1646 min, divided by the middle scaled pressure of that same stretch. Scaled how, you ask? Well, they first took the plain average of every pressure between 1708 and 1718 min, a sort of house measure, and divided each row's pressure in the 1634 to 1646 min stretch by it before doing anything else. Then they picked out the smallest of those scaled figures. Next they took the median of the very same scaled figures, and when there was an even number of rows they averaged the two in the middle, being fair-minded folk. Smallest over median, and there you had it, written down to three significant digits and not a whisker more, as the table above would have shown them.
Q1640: 0.919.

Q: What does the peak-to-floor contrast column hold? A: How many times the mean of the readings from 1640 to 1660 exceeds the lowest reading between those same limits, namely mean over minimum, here 1.08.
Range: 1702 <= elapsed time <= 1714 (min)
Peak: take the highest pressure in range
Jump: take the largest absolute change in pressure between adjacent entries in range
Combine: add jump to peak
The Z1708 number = 7.2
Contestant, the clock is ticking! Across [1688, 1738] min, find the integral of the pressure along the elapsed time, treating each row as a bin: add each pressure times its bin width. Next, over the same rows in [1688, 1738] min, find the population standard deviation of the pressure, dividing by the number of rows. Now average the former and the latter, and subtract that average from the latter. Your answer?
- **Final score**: -149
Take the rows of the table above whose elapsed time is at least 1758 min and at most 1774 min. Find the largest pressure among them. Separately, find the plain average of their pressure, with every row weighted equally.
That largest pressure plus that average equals 12.2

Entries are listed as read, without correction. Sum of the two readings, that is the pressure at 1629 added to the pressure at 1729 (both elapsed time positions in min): 10.9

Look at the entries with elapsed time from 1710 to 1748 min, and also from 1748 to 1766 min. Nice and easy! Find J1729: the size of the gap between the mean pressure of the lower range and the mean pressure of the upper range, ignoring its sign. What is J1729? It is 0.33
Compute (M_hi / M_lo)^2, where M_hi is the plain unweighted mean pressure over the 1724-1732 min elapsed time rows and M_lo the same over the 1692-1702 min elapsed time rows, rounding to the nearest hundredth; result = 0.72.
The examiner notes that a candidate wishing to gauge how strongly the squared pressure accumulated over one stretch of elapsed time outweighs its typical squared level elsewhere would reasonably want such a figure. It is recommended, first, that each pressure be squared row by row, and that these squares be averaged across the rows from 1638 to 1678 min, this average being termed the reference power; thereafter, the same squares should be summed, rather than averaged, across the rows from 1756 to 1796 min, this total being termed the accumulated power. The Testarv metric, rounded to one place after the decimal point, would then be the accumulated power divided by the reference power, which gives 18.6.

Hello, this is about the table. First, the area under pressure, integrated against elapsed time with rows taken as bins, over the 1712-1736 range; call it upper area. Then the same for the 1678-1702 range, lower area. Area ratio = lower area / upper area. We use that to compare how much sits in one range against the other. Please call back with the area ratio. 1.12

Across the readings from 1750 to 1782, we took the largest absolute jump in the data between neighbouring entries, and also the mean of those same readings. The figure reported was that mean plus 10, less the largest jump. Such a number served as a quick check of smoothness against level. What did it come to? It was 15.5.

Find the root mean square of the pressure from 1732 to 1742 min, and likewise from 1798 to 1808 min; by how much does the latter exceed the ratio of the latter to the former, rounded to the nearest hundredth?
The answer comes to 4.80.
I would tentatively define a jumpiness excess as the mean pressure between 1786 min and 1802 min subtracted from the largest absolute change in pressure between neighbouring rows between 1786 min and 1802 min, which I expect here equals -3.28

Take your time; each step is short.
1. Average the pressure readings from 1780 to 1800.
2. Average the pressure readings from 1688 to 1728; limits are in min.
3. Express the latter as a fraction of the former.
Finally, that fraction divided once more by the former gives 0.27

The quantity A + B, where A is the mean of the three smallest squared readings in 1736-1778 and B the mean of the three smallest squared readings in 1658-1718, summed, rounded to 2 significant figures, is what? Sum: 63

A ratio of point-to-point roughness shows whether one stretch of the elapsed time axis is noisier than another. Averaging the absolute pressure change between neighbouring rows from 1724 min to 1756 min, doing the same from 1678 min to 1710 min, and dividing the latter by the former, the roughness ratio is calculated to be 0.96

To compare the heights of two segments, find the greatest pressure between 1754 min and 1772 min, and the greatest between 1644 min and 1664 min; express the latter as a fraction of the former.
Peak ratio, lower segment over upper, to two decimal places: 0.97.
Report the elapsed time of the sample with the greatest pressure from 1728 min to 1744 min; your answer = 1737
